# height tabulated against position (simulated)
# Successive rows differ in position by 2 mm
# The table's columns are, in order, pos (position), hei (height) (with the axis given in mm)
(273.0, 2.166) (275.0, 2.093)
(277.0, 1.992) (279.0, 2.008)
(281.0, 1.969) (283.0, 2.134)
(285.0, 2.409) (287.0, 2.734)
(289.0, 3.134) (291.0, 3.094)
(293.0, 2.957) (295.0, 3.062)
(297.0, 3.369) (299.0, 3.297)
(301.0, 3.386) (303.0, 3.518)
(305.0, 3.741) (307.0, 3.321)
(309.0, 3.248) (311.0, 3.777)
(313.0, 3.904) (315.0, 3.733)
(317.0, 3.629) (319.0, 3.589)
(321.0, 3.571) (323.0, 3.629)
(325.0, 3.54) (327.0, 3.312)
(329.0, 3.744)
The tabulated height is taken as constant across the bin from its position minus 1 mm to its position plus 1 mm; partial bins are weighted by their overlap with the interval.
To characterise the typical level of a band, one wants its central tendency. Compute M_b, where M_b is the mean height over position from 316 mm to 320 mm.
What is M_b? 3.6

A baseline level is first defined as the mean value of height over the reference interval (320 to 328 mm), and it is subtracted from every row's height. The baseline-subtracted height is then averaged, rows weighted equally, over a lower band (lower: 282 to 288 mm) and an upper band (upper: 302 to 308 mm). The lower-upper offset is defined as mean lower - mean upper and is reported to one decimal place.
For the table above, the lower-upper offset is -1.1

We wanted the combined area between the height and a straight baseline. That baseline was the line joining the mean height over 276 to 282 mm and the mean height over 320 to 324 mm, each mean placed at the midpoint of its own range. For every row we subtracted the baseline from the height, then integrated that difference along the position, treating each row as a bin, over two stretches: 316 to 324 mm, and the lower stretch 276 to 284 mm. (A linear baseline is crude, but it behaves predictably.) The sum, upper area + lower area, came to 1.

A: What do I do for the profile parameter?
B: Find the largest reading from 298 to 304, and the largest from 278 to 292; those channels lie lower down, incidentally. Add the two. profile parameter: 6.65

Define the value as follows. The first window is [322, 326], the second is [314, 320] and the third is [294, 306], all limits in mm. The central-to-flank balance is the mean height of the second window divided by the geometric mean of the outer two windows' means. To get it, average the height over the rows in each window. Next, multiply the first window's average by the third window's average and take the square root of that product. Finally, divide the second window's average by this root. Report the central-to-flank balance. 1.05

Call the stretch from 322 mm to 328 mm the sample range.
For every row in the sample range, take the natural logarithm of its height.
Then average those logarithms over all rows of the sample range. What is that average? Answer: 1.25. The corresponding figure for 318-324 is 1.28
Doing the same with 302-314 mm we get 1.27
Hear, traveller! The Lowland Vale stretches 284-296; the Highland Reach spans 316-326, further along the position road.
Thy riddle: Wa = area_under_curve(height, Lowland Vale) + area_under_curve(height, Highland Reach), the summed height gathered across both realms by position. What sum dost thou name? 71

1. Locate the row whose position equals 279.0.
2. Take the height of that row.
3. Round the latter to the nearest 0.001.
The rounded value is 2.008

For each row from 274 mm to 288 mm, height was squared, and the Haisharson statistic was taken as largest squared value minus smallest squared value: 3.6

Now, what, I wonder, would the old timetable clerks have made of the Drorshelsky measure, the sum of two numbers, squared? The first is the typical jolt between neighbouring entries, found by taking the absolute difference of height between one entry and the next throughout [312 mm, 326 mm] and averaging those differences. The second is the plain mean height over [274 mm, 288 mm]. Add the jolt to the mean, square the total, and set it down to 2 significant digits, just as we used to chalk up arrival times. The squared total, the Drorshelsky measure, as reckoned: 5.2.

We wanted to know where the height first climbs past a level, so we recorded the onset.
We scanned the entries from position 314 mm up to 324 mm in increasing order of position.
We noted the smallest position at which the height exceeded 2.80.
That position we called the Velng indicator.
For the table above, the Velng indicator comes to 315.0 mm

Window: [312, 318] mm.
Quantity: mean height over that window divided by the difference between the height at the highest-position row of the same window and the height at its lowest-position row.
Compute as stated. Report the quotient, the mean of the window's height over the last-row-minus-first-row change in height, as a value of -14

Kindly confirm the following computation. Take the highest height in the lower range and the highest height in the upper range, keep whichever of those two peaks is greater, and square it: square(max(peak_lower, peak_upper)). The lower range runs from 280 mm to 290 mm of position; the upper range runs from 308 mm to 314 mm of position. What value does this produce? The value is 15.2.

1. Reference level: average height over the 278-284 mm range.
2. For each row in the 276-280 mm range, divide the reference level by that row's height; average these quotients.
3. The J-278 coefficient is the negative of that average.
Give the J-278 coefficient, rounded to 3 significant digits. -1.02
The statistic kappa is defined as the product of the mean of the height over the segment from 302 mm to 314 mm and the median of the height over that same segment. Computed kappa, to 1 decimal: 13.0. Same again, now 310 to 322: 13.6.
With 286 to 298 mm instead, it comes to 9.4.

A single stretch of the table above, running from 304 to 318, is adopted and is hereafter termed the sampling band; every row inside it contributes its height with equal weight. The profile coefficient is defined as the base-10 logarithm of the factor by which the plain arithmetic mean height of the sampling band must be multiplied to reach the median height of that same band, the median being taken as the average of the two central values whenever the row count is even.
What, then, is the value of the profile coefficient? 0.013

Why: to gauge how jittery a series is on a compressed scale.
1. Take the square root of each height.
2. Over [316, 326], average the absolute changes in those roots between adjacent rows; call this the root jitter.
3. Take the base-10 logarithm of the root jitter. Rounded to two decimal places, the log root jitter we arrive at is -1.87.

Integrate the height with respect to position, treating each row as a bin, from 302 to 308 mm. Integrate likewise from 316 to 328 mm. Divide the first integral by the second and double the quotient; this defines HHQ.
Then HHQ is 1.0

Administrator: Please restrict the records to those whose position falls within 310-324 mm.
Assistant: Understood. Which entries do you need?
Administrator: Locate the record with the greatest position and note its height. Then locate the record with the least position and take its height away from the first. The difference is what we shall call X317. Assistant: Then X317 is -0.1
